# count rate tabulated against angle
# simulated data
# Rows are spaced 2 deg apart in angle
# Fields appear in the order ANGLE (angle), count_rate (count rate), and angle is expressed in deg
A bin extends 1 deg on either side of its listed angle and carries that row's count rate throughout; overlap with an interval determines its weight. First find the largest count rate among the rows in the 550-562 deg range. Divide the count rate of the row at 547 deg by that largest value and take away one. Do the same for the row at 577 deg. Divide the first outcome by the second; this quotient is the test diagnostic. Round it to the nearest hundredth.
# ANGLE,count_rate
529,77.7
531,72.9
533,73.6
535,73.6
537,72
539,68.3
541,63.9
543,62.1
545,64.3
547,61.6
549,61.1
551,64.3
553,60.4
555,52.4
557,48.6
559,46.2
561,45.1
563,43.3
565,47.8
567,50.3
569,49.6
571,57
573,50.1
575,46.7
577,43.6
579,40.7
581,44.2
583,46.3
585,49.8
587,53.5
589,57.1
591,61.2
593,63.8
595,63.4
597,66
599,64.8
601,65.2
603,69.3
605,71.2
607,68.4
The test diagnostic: 0.13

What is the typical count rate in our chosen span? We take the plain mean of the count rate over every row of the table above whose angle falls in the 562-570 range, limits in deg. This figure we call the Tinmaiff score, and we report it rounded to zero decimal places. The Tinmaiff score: 48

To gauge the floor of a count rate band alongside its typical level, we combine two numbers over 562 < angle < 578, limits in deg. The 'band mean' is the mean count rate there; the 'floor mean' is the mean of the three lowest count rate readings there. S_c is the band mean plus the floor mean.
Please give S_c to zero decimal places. 93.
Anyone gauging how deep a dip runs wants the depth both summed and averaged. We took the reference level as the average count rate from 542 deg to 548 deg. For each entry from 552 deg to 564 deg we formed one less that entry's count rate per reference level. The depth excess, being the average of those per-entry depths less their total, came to -1.06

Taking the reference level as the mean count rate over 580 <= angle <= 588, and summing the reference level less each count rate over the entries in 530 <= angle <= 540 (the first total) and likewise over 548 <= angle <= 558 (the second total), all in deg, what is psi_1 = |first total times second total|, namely 5264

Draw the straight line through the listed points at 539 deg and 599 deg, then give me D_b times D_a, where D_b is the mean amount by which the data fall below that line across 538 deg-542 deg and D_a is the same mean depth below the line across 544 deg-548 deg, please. 11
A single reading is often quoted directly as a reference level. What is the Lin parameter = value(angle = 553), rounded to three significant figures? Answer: 60.4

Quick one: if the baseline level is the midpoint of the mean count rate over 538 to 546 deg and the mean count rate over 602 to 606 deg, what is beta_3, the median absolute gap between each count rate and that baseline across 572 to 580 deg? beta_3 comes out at 22.3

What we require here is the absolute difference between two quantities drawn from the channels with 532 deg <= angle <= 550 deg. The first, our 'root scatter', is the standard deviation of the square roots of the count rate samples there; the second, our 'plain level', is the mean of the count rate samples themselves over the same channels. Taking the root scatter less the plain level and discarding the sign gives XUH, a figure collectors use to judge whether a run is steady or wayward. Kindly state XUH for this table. 66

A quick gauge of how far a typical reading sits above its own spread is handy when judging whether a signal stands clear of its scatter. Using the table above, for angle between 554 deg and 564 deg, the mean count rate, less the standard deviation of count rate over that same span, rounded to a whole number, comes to 44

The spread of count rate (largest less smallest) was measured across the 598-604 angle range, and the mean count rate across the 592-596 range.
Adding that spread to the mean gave 68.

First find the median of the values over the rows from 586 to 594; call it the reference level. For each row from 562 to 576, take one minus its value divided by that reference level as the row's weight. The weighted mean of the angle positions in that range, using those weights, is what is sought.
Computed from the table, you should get 568.4 deg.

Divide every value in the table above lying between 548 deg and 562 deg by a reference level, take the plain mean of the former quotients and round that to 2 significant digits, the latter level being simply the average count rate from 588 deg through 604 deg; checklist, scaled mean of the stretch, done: 0.85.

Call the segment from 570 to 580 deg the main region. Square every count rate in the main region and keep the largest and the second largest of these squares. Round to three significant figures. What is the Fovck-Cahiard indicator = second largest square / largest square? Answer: 0.773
